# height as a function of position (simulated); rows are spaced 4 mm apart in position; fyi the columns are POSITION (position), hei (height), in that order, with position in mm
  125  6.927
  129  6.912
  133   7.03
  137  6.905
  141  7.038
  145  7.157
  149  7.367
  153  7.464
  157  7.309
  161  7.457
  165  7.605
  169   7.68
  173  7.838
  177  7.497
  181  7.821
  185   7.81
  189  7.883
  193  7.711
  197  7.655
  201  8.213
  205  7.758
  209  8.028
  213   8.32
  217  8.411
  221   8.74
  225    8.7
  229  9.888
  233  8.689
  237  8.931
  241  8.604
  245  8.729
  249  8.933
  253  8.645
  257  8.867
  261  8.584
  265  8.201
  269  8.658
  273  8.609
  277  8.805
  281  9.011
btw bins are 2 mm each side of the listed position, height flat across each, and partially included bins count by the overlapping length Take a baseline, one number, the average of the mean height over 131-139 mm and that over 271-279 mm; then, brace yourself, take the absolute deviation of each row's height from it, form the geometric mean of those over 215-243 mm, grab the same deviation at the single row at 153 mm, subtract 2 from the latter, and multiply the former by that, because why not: -1.5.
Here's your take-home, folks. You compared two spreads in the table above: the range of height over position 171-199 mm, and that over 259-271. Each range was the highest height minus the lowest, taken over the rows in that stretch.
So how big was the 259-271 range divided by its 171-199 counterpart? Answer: 1.2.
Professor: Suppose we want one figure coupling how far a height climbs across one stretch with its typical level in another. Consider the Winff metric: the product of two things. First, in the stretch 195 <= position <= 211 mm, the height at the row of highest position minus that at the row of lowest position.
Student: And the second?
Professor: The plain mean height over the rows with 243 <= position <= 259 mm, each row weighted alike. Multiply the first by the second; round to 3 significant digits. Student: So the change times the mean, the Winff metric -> 3.28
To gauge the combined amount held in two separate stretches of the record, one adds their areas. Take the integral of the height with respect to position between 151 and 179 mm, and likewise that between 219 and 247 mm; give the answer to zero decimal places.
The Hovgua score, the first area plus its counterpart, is 461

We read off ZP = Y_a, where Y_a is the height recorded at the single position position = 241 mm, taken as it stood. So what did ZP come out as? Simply 8.604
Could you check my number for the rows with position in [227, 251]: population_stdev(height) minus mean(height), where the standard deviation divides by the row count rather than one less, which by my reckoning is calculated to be -8.5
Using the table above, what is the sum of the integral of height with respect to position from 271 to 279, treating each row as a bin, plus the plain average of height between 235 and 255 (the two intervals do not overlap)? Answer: 78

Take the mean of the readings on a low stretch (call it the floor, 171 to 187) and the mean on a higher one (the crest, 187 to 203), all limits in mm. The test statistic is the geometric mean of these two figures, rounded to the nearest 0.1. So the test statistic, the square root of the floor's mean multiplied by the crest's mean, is 7.8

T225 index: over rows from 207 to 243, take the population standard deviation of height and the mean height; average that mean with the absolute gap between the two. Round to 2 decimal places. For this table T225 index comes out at 8.46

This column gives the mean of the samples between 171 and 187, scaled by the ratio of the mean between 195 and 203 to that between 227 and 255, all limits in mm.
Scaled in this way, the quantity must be 6.9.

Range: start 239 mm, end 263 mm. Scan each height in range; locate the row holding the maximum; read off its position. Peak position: 249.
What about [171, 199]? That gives 189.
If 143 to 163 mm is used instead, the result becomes 153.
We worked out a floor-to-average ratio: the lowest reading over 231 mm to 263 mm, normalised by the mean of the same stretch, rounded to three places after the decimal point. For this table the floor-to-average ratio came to 0.981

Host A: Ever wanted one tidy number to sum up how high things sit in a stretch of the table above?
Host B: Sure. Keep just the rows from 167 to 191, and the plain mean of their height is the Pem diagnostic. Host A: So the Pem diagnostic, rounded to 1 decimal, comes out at 7.8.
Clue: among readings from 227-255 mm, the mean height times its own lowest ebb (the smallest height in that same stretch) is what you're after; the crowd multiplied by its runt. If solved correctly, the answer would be 77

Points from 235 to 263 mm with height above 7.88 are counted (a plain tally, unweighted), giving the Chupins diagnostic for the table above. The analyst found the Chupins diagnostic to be 7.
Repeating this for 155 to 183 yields 0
